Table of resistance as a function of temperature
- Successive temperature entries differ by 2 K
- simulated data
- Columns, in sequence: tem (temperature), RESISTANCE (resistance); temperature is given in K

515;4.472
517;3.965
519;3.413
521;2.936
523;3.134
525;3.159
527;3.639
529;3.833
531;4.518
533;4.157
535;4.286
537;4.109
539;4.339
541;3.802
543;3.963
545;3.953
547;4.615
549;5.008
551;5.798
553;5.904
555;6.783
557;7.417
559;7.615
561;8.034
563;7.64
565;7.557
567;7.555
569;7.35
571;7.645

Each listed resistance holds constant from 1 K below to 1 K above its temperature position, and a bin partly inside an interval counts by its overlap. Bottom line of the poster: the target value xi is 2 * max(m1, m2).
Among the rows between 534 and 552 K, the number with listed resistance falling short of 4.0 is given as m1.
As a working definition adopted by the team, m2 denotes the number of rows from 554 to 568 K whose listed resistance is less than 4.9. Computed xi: 6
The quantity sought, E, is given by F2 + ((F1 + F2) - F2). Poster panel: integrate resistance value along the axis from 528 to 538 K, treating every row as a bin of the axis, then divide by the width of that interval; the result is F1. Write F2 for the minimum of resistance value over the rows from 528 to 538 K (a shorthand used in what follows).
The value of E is 8.0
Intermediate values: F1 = 4.2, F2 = 3.833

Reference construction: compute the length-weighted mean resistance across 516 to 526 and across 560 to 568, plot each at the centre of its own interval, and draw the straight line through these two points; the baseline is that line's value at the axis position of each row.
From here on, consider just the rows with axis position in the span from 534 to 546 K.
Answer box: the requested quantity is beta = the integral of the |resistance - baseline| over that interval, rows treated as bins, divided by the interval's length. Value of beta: 1.18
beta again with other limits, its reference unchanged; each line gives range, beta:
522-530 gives 0.39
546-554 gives 0.94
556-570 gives 0.44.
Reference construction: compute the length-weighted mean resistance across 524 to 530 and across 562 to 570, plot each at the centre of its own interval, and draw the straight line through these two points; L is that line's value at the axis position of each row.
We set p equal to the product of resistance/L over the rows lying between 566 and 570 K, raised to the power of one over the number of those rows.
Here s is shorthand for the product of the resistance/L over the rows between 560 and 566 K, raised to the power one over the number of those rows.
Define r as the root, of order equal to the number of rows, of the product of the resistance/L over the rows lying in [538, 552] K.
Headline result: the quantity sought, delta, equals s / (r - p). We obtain -8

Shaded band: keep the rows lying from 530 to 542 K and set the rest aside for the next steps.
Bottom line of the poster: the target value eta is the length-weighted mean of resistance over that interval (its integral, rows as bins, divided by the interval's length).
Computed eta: 4.2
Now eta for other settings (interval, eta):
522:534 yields 3.7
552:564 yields 7.2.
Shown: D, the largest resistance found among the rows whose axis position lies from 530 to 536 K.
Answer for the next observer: 4.518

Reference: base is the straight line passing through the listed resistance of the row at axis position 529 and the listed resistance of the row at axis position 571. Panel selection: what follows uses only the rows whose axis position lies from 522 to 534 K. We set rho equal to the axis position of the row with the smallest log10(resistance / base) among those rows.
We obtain 525 K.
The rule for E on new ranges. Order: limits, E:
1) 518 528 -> 6.2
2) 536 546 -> 7.8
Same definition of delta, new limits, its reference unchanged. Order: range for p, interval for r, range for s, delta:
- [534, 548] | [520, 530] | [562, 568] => 6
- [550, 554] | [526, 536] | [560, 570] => 14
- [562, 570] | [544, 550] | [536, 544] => -4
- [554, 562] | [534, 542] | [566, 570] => -4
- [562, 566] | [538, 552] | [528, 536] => -5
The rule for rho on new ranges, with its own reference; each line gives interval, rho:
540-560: 545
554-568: 567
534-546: 545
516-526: 525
